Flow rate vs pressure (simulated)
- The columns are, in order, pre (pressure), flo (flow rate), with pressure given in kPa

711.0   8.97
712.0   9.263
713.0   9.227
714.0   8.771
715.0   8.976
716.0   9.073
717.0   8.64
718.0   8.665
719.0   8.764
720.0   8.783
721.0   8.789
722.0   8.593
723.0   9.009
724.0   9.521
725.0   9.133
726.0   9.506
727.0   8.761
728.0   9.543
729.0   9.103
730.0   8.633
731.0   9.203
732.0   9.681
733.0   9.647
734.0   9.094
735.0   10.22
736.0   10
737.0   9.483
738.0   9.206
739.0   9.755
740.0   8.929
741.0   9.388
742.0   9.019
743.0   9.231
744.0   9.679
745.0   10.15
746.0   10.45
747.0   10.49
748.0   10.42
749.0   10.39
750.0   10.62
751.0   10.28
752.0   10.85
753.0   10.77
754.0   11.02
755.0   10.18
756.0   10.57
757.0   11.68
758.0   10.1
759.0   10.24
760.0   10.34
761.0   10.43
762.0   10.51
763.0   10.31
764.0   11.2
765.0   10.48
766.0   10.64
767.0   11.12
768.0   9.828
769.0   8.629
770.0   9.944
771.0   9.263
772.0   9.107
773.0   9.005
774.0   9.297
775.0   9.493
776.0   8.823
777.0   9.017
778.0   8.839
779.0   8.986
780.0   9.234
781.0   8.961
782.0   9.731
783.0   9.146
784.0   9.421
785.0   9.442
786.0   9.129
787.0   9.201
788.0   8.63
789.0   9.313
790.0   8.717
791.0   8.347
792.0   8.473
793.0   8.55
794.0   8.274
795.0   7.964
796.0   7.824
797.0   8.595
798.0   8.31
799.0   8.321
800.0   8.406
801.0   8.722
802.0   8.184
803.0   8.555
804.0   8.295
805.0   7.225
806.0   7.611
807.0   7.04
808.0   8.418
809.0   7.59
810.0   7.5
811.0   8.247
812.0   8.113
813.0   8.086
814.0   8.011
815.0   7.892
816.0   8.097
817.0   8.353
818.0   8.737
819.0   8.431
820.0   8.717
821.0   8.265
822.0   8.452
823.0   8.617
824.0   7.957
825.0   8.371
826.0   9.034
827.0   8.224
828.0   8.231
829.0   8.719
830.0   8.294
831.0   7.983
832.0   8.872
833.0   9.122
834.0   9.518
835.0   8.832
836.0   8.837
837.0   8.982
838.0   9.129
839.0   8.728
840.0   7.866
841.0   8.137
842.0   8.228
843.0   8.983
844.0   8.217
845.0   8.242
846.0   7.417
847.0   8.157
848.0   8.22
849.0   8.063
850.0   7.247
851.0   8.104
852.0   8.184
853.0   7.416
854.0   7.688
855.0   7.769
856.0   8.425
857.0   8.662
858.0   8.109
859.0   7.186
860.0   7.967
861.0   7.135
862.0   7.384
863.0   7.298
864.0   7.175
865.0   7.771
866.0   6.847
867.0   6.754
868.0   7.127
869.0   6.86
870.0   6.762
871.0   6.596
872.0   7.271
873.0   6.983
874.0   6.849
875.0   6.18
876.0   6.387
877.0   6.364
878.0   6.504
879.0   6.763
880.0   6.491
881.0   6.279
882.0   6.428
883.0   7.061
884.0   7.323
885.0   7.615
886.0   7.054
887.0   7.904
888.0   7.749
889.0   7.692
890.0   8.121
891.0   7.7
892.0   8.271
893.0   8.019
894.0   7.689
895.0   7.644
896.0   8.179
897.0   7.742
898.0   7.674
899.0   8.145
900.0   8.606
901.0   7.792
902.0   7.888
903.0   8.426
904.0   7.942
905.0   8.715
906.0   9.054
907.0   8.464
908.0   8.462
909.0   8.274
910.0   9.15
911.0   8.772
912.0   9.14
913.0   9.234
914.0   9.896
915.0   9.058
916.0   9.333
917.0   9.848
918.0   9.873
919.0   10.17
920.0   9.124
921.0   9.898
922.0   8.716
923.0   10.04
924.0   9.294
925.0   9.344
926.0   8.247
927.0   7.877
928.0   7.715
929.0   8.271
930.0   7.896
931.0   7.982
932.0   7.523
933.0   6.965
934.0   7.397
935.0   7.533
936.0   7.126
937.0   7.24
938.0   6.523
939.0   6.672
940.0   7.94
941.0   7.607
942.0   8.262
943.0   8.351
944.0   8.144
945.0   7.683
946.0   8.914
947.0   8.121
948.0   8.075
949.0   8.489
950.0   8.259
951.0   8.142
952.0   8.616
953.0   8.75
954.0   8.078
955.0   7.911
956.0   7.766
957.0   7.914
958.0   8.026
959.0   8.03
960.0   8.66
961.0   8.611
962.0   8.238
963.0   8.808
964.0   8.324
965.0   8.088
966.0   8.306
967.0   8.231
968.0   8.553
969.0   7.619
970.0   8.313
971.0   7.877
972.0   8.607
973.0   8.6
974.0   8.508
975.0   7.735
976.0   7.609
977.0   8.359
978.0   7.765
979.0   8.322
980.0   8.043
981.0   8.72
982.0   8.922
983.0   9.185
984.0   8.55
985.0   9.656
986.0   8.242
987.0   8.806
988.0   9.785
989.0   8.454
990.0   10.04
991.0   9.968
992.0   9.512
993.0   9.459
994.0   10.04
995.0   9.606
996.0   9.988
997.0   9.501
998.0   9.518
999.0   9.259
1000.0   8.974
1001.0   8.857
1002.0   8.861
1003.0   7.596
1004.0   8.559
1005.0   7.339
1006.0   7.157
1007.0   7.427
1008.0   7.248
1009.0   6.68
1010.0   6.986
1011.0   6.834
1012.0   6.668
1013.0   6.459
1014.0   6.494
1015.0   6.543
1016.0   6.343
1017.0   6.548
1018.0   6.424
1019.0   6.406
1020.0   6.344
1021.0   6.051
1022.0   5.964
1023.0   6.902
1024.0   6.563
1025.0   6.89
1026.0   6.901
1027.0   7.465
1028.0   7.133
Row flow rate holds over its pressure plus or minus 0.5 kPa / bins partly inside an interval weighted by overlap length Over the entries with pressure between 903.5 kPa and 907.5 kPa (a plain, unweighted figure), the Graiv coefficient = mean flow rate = 8.54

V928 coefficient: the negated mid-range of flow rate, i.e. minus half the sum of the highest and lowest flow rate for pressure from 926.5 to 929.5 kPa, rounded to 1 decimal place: -8.0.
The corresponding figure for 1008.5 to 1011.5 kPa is -6.8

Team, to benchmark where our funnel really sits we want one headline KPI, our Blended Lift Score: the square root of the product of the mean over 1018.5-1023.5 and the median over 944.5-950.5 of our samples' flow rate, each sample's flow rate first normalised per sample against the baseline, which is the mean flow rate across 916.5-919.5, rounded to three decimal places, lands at 0.723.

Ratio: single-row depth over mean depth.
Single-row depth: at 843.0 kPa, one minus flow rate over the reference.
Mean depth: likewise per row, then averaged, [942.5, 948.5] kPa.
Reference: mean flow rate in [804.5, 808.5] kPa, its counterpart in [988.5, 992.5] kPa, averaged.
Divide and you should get -1.4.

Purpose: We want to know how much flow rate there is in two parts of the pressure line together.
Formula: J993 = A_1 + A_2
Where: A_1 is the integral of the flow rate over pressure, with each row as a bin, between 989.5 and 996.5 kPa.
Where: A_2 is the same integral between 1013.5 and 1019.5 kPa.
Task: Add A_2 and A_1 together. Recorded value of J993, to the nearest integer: 107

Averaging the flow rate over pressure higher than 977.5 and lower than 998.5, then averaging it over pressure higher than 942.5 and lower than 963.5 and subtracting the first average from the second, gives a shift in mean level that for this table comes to -0.9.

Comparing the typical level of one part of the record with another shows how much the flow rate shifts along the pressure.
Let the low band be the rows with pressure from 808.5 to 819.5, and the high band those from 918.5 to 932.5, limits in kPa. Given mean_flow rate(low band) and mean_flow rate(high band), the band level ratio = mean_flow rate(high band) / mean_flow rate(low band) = 1.08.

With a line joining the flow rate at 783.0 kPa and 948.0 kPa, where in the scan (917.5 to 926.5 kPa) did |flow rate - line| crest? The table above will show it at 919.0 kPa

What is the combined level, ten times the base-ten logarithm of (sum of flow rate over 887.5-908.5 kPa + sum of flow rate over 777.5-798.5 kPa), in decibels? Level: 25.5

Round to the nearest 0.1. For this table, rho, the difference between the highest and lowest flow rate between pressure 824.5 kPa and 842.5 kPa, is 1.7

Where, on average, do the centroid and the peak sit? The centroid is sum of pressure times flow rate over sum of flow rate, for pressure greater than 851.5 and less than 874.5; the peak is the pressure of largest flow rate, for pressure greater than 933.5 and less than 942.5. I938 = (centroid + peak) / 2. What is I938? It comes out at 902.3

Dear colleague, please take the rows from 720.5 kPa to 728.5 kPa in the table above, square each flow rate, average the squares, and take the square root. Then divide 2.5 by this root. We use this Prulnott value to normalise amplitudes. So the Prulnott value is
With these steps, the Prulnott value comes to 0.27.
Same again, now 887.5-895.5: 0.32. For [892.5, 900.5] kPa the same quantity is 0.31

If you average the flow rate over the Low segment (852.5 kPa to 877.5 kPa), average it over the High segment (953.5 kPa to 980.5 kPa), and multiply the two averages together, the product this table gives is 59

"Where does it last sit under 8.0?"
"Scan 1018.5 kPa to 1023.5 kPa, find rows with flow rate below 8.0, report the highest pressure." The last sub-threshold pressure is 1023.0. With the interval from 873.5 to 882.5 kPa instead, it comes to 882.0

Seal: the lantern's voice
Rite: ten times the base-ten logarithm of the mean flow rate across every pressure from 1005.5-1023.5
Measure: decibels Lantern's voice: 8.2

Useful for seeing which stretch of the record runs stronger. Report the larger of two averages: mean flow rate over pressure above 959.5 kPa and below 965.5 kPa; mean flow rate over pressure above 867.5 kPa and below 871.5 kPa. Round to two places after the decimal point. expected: 8.45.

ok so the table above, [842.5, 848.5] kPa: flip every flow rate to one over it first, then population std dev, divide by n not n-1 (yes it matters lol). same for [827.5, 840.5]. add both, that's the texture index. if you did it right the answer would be 0.013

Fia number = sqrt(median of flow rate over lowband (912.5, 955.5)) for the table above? 2.87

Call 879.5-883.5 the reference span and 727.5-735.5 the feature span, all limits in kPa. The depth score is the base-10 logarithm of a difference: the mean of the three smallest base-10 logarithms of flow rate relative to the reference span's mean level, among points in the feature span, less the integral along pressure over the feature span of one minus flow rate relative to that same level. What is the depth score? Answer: 0.55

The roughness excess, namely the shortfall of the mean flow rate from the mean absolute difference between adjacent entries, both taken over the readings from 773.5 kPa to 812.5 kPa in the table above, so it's -8.2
